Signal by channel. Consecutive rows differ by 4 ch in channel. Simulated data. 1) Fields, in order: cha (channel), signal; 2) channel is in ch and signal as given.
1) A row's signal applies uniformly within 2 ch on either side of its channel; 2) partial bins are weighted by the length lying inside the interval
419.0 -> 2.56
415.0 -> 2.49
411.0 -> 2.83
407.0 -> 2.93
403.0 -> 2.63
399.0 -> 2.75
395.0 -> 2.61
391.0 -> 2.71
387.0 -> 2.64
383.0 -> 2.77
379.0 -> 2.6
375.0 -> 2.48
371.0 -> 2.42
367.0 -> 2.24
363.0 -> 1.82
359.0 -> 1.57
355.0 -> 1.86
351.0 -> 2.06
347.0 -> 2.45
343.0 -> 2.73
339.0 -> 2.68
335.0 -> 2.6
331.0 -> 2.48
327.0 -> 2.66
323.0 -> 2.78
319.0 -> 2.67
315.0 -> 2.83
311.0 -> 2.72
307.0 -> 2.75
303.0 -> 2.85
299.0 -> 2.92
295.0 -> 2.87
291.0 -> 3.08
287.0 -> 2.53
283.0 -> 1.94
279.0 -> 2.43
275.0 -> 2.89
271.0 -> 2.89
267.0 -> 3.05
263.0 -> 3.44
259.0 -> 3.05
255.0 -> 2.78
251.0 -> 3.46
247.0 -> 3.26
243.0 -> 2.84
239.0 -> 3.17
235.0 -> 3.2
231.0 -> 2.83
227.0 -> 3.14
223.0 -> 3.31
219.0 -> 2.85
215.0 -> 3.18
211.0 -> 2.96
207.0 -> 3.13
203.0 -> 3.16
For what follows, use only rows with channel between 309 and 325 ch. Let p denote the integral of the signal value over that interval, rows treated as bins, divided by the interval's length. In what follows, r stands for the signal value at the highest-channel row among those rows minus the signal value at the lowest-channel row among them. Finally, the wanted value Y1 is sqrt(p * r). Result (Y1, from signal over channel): 0.41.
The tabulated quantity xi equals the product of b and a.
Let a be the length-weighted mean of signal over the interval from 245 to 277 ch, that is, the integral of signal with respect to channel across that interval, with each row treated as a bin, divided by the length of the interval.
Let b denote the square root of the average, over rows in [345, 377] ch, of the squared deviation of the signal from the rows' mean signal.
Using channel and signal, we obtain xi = 1.0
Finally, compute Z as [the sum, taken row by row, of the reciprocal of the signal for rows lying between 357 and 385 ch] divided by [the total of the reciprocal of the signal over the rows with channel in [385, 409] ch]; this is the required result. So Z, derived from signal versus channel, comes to 1.4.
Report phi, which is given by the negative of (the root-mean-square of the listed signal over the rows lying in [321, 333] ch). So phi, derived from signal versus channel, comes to -2.6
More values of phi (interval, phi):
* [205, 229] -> -3.1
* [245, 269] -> -3.2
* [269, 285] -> -2.6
